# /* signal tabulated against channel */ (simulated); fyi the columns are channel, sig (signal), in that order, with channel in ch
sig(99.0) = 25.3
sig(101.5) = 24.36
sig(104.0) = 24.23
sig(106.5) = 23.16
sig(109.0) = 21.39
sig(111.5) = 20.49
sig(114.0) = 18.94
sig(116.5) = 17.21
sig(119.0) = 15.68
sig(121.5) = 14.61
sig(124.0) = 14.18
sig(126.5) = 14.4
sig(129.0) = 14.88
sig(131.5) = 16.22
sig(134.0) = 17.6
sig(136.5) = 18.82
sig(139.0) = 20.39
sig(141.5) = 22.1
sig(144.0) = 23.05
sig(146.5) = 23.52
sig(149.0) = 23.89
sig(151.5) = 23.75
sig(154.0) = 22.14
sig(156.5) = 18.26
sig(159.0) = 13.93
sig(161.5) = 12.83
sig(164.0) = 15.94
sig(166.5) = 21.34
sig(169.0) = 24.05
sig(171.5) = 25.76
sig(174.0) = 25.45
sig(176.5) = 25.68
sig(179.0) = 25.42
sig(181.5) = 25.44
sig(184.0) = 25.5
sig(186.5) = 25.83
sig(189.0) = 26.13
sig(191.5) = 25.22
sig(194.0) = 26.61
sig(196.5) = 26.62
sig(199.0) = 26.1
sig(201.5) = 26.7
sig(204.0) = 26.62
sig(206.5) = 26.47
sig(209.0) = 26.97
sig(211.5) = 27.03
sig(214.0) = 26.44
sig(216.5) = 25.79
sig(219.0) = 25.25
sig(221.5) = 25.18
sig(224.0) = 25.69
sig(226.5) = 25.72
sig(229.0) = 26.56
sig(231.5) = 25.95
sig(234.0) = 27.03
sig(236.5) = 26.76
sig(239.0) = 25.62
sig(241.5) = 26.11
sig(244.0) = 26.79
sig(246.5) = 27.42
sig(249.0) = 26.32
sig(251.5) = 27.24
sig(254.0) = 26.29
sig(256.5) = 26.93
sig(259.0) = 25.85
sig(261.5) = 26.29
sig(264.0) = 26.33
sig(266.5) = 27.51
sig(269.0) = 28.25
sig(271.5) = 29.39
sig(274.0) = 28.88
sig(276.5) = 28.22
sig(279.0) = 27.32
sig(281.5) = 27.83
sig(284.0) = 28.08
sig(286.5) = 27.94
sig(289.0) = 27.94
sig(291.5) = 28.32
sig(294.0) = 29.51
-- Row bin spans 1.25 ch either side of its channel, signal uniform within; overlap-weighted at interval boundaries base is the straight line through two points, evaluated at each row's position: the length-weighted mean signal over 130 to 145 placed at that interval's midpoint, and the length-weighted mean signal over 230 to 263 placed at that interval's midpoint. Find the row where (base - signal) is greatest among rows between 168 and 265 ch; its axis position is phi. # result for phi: 259.0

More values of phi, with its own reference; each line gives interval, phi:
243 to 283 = 259.0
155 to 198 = 161.5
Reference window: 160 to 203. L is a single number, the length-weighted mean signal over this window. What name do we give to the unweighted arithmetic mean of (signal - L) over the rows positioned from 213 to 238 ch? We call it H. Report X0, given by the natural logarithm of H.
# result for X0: 0.7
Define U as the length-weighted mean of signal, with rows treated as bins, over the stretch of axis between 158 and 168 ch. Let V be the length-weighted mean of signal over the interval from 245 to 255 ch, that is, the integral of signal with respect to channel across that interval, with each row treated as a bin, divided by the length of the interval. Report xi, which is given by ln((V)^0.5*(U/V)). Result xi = 1.1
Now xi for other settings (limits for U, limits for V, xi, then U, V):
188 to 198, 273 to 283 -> 1.6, 26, 28.0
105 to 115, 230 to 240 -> 1.4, 21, 26.4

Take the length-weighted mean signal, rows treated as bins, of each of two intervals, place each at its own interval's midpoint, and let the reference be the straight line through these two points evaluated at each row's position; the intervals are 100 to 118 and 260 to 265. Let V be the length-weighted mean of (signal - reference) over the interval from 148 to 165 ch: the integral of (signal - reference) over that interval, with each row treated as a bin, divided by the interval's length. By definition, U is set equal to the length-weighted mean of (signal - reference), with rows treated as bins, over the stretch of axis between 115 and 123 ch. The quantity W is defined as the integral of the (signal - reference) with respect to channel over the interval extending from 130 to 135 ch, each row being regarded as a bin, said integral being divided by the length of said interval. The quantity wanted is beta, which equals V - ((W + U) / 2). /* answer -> 1.3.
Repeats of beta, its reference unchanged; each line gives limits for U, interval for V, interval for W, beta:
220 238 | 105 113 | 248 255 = -0.5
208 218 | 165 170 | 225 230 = -2.3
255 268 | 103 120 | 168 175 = -2.3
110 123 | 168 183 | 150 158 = 4.7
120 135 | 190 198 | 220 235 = 5.0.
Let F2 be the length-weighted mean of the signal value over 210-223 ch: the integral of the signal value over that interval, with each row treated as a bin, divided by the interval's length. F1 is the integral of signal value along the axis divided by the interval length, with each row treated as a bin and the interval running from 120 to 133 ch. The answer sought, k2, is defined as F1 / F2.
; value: 0.58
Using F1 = 15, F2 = 25.95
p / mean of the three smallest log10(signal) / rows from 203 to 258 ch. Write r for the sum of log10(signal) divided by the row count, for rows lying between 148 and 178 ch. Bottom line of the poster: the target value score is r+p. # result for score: 2.72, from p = 1.40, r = 1.31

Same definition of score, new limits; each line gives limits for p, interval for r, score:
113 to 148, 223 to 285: 2.59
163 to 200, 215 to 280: 2.73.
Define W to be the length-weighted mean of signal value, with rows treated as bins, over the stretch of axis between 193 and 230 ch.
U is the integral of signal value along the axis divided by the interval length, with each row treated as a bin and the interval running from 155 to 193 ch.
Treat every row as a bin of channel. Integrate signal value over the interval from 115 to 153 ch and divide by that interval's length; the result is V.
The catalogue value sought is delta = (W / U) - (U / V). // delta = -0.03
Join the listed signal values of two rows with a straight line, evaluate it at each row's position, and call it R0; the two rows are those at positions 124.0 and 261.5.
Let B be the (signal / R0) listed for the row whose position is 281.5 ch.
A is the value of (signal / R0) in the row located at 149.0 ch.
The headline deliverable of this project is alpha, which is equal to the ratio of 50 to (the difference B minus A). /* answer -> -107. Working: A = 1.46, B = 0.99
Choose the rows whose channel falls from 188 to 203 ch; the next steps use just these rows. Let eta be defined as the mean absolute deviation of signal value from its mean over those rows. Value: 0.4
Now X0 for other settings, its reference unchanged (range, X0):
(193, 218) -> 0.9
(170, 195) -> 0.5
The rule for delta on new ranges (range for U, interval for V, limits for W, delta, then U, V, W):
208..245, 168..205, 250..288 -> 0.04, 26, 25.8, 27.5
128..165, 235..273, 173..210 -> 0.64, 19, 26.9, 26.0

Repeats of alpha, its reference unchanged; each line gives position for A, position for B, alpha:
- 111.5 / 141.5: -311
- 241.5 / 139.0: 199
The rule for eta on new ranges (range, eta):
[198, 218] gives 0.3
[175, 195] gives 0.3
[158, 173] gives 4.7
